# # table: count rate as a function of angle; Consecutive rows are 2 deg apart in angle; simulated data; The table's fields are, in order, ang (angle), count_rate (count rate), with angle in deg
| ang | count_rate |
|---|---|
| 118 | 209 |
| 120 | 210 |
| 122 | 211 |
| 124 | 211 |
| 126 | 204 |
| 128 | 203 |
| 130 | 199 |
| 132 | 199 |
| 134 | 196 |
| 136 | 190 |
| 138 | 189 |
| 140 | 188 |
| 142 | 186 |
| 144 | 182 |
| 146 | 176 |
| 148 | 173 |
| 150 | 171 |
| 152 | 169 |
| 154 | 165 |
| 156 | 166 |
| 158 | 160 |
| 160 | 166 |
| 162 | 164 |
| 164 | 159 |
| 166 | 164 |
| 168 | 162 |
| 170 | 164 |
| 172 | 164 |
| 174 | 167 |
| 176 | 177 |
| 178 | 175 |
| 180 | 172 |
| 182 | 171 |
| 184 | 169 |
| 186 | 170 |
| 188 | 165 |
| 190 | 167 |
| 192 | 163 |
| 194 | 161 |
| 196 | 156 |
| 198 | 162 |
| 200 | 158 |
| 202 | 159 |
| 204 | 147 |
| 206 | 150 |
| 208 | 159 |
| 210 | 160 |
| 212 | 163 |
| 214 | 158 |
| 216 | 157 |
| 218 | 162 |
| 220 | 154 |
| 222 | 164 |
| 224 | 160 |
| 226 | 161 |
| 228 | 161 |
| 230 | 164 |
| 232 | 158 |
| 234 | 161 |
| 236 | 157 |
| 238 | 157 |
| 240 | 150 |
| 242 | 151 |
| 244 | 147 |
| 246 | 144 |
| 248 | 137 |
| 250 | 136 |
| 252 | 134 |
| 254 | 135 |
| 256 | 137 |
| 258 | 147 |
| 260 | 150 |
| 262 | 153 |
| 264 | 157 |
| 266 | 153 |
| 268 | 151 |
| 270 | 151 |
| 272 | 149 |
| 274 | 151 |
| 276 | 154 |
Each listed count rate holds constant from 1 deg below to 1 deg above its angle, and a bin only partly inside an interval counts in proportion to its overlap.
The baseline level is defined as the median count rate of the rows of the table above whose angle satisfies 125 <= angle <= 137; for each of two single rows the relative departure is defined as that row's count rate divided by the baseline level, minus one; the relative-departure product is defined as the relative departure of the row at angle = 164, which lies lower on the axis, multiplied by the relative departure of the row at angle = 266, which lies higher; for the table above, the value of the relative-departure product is 0.046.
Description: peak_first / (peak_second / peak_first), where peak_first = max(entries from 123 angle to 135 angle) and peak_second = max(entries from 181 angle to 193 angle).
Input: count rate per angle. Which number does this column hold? 260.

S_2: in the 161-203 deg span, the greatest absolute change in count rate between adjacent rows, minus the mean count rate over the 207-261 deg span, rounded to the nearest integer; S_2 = -143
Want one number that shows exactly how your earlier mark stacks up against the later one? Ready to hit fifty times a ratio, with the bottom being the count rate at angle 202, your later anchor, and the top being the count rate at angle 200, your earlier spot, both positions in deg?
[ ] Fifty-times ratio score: 50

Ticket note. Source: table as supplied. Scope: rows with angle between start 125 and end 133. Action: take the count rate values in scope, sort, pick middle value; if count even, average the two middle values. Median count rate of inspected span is 201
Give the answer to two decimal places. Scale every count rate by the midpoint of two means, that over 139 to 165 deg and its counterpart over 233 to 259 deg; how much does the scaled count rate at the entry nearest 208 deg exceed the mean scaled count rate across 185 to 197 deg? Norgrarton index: -0.03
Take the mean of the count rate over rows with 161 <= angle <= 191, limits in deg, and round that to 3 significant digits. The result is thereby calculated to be 167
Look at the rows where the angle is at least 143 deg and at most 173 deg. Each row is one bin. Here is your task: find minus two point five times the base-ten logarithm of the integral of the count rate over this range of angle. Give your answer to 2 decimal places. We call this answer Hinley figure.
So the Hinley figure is -9.25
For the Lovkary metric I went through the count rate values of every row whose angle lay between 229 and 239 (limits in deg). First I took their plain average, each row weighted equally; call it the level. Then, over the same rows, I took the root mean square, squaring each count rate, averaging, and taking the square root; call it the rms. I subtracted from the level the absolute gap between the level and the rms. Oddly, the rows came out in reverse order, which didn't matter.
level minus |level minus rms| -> 159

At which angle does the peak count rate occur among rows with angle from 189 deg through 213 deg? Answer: 190 deg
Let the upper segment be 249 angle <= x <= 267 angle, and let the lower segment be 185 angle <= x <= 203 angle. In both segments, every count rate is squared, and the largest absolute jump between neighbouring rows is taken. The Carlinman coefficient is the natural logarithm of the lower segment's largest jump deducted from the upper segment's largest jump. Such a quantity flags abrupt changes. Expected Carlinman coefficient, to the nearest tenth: 6.8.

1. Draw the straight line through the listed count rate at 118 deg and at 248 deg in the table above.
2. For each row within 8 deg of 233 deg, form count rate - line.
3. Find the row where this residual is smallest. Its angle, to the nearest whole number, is 240 deg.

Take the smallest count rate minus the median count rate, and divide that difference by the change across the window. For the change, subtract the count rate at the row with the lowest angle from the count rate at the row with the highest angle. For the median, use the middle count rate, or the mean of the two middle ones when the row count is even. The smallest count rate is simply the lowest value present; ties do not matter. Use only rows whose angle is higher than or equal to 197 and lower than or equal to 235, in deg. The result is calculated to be 13.0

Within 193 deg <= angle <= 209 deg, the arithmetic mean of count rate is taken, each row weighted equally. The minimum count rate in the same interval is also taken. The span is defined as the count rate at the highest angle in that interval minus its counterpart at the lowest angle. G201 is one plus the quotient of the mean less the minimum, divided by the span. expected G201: -3.75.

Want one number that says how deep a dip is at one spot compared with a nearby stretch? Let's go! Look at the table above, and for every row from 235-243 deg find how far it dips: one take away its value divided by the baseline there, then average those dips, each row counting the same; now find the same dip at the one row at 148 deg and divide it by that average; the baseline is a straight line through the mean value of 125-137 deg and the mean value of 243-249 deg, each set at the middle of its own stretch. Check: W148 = -2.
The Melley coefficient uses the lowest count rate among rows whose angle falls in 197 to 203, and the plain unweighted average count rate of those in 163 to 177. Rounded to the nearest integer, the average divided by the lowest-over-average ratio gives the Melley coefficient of 173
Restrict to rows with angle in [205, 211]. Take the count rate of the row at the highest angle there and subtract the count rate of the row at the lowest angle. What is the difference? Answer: 10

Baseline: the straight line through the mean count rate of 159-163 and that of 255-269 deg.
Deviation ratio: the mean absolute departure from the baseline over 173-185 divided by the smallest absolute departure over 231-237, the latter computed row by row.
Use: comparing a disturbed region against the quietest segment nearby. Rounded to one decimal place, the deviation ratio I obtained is 2.9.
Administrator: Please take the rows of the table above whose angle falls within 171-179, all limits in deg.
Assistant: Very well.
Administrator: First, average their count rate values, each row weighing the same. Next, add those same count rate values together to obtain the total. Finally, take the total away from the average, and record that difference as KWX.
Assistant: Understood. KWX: -512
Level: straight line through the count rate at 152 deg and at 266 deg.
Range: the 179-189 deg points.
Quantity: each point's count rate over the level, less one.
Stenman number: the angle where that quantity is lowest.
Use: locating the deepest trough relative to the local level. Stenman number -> 188 deg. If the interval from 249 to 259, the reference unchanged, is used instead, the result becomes 252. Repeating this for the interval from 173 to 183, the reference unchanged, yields 174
